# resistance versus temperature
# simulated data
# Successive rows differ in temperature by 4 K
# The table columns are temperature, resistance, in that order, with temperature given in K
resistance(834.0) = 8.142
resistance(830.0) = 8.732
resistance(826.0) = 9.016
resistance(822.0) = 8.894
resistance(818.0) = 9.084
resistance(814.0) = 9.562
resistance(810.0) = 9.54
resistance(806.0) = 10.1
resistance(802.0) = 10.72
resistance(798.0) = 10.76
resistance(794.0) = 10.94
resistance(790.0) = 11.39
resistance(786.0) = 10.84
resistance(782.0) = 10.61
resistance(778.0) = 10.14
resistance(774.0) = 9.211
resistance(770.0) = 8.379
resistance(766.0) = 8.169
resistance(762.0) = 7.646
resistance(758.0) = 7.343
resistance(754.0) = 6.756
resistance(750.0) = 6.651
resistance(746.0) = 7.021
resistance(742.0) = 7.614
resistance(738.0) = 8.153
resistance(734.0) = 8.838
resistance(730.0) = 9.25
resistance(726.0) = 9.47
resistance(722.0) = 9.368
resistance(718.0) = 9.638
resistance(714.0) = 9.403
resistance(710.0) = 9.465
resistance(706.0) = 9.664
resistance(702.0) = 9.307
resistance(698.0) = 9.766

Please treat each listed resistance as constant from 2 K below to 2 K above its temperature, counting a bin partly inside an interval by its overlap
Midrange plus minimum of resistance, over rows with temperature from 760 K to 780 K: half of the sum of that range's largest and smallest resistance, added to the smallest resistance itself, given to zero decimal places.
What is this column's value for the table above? 17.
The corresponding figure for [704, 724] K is 19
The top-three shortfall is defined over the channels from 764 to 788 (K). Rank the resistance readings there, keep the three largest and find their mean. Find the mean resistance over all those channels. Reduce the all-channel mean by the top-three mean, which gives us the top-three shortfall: -0.97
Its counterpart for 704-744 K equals -0.50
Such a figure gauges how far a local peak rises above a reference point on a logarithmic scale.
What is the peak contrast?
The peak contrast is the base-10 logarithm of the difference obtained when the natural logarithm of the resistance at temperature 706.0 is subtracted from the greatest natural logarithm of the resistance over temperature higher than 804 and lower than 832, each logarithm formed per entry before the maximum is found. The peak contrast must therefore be -1.4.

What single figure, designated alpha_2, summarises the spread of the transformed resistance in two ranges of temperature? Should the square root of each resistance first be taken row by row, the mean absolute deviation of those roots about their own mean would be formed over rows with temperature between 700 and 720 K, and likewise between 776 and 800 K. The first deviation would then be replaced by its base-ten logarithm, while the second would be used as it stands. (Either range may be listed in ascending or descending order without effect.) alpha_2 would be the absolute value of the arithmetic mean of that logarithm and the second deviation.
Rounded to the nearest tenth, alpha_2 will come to 0.8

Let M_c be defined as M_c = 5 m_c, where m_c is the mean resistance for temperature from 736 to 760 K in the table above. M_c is 36.3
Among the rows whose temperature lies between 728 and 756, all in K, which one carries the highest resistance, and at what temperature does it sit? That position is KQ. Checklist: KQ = 730.0 K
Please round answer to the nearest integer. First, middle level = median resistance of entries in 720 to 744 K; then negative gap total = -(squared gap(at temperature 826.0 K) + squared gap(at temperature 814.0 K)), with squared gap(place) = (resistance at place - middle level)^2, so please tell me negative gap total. 0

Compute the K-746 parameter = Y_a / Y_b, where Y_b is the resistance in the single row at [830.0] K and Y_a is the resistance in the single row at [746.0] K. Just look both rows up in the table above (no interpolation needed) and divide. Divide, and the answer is 0.80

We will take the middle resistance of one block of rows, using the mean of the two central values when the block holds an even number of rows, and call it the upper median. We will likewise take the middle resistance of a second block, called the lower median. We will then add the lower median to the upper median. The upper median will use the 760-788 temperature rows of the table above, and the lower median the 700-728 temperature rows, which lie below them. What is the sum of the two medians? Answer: 18.7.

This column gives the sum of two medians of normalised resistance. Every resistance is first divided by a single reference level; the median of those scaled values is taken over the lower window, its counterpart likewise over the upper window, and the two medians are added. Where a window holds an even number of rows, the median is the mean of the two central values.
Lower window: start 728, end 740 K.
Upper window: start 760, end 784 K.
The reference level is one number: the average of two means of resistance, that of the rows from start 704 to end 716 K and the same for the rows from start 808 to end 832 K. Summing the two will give 1.89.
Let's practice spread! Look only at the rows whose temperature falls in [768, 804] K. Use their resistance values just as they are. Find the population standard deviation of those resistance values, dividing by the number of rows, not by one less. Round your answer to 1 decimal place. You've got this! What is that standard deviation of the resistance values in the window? 0.9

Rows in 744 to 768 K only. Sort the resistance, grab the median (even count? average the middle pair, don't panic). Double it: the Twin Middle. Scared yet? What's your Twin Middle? 14.4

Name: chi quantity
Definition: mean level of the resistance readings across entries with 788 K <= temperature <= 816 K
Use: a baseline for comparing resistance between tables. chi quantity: 10.4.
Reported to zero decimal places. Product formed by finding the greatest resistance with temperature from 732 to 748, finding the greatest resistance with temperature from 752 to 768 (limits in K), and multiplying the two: 72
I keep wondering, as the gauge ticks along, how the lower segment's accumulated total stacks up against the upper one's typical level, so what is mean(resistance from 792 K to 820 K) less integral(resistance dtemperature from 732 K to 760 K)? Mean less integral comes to -199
